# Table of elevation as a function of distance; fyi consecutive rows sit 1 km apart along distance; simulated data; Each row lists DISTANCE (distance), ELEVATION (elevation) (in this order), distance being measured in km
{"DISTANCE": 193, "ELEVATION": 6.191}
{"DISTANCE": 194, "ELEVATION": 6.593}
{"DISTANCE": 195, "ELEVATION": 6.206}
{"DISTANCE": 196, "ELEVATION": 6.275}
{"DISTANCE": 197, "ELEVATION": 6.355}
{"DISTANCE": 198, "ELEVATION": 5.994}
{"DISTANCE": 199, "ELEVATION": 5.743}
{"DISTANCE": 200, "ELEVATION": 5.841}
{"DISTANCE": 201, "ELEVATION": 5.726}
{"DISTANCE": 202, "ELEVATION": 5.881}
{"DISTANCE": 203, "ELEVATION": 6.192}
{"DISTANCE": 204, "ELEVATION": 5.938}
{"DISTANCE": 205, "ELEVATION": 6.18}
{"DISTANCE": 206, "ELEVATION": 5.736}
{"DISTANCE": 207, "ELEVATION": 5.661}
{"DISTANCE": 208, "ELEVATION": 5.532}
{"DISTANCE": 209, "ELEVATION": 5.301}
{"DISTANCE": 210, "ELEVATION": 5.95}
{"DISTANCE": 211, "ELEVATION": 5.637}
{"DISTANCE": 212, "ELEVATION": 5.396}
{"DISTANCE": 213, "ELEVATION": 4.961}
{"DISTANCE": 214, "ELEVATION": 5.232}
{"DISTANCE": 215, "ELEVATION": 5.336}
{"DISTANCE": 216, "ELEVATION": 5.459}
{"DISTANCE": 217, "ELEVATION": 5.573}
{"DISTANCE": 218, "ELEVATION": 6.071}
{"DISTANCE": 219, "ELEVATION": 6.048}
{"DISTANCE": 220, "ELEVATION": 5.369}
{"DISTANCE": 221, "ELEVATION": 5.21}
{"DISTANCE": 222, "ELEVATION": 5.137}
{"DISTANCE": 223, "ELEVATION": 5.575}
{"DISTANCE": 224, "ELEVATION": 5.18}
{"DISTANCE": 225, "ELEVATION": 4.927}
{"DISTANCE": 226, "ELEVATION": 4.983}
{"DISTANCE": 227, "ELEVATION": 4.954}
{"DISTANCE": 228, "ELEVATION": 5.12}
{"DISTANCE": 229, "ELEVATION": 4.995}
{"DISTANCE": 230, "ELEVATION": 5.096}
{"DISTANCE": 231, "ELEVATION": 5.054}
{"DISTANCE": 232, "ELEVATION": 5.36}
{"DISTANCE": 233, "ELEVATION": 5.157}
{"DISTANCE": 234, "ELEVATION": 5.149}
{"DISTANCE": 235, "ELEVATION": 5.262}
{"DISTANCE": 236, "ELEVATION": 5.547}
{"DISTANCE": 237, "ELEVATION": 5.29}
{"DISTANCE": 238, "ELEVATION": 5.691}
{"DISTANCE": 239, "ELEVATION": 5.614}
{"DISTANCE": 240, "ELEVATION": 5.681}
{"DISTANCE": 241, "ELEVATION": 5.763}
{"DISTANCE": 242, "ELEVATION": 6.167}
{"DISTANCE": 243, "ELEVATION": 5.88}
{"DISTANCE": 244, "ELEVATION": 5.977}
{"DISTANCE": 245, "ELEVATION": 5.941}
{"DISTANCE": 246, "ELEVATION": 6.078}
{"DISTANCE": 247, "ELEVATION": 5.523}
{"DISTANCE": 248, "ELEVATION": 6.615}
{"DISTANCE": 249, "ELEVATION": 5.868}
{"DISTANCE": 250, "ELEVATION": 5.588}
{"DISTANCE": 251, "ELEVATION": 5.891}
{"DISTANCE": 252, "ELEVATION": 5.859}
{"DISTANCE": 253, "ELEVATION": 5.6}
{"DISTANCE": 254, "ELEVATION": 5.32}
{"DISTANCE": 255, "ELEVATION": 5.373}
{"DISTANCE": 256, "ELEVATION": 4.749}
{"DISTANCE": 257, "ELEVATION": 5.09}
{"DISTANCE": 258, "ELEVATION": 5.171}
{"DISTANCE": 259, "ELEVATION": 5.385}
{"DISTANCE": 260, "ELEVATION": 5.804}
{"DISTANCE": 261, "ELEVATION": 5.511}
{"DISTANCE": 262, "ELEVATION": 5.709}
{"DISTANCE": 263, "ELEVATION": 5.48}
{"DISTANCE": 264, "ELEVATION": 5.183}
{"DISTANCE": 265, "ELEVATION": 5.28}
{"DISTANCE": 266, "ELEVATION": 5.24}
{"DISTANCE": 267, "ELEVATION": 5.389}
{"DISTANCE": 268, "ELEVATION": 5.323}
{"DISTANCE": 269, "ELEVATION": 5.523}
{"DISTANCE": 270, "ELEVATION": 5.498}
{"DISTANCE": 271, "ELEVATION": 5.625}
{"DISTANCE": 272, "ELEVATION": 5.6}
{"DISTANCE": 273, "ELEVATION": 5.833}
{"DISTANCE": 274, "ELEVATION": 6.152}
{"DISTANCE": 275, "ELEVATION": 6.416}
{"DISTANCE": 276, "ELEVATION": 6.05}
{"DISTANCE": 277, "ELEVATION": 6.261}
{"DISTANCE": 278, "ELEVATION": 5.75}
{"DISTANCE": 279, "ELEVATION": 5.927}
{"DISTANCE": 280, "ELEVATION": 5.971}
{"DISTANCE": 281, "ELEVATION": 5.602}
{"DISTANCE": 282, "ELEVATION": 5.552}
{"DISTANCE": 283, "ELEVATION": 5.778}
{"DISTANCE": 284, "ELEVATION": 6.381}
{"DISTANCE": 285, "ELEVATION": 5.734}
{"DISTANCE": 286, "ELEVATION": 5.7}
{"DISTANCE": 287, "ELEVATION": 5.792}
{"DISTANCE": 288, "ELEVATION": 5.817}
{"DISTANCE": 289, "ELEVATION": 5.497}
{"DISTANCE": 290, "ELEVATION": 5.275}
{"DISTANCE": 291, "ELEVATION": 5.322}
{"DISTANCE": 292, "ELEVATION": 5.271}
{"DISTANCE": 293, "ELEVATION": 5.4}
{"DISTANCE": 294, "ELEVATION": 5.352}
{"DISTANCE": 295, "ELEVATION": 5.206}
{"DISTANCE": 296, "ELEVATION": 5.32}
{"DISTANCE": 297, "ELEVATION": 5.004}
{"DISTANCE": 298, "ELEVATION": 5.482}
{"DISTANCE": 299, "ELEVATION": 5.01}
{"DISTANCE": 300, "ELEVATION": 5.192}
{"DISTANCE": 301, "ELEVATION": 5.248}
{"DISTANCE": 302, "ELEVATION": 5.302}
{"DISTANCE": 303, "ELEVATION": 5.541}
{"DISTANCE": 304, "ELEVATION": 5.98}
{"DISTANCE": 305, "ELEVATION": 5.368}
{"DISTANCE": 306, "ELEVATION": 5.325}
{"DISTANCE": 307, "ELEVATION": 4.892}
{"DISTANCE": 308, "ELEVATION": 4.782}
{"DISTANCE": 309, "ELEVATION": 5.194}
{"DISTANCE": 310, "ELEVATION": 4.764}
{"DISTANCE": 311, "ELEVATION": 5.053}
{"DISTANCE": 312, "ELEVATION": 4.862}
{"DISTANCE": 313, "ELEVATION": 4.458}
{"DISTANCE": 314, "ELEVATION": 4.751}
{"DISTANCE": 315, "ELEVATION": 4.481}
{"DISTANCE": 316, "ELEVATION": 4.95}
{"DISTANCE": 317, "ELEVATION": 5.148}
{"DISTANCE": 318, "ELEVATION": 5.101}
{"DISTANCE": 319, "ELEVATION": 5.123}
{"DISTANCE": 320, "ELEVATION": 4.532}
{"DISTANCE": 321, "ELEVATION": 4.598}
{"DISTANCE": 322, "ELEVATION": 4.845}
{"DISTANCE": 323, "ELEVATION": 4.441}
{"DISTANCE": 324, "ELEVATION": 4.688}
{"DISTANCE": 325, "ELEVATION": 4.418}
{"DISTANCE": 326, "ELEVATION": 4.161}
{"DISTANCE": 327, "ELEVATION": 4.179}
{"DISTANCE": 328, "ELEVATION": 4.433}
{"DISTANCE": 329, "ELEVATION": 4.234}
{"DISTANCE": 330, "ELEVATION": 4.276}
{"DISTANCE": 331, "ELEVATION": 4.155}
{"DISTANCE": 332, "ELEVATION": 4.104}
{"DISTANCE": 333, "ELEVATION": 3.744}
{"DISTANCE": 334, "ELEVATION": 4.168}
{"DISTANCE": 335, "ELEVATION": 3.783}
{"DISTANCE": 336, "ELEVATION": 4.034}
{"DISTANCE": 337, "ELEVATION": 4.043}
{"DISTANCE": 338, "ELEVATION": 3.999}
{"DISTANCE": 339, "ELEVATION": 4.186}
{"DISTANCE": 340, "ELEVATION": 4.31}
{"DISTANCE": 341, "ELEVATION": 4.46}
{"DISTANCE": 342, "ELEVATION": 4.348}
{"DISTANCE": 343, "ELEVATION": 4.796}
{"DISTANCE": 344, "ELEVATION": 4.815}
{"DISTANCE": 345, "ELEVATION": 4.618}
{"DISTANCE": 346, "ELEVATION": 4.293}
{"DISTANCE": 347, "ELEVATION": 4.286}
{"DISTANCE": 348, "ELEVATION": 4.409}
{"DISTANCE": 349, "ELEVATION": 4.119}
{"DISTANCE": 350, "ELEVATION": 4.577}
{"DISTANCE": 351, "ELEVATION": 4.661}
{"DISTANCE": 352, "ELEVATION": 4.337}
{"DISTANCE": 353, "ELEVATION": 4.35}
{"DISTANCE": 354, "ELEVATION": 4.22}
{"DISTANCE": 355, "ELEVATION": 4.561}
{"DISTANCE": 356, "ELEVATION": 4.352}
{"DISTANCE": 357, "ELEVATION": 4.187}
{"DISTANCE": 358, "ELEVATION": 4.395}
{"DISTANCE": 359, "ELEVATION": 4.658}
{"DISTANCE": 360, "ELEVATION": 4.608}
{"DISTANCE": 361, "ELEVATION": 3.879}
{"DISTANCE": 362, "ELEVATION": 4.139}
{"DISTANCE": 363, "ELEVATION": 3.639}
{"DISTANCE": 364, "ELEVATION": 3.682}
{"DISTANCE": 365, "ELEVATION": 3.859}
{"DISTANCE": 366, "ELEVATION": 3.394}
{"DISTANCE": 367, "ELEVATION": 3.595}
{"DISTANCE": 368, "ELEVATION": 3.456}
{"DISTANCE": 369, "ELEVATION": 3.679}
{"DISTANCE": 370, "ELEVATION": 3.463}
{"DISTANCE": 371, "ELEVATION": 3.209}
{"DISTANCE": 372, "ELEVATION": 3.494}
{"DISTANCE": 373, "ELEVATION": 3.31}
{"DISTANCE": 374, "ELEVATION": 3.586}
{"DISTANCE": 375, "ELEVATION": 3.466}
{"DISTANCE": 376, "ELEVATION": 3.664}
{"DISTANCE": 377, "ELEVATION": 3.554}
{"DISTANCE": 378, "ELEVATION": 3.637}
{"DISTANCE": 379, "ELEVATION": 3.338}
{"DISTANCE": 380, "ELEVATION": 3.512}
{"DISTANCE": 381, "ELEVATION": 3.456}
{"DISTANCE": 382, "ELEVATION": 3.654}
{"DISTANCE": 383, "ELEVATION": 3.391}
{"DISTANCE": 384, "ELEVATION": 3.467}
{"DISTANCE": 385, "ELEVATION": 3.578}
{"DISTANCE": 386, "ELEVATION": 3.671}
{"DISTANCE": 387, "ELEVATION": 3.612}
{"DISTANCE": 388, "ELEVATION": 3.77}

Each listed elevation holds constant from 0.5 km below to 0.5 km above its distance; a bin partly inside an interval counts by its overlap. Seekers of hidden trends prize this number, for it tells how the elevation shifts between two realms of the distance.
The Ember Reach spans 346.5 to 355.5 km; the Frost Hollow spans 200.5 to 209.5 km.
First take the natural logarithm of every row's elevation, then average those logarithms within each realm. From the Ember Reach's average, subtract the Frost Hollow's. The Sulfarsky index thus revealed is -0.28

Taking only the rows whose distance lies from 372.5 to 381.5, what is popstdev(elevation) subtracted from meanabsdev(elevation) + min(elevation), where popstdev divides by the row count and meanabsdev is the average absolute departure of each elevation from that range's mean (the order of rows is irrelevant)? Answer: 3.3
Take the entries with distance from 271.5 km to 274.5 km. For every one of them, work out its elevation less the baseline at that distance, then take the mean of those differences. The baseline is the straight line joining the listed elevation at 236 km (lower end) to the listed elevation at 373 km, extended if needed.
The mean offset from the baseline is 0.92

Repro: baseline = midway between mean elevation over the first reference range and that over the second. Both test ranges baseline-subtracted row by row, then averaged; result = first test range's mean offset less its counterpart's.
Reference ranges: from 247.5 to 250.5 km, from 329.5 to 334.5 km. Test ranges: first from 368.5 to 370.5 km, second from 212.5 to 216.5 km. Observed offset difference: -1.7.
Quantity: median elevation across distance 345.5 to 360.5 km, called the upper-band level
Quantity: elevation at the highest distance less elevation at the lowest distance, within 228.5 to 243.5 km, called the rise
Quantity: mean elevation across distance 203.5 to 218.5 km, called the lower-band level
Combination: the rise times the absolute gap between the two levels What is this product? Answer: 1.1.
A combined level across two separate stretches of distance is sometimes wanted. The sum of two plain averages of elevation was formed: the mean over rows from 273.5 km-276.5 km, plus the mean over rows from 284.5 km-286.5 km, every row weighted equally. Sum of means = 11.9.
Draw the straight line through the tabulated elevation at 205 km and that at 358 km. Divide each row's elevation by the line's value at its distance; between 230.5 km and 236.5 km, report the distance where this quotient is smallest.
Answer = 231 km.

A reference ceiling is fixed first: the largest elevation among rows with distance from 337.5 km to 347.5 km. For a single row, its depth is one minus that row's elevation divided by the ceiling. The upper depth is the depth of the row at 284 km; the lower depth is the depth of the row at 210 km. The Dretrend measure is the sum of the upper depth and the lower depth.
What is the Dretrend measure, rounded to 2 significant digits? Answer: -0.56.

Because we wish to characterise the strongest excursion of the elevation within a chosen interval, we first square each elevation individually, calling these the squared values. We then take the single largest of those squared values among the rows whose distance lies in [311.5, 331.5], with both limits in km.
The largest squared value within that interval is 26.5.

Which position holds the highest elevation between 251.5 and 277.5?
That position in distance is 275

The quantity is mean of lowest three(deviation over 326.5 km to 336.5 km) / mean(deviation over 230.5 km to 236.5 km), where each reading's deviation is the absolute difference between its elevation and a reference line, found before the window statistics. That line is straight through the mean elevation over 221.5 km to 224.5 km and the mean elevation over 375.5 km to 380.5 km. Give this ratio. 0.27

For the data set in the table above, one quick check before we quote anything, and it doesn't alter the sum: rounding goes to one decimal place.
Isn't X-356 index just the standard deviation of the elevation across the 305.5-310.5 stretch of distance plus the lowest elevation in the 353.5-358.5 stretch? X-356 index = 4.4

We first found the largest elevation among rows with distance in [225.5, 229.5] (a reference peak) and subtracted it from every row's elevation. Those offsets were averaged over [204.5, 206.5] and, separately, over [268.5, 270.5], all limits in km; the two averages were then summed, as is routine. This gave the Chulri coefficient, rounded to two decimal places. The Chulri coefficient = 1.23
